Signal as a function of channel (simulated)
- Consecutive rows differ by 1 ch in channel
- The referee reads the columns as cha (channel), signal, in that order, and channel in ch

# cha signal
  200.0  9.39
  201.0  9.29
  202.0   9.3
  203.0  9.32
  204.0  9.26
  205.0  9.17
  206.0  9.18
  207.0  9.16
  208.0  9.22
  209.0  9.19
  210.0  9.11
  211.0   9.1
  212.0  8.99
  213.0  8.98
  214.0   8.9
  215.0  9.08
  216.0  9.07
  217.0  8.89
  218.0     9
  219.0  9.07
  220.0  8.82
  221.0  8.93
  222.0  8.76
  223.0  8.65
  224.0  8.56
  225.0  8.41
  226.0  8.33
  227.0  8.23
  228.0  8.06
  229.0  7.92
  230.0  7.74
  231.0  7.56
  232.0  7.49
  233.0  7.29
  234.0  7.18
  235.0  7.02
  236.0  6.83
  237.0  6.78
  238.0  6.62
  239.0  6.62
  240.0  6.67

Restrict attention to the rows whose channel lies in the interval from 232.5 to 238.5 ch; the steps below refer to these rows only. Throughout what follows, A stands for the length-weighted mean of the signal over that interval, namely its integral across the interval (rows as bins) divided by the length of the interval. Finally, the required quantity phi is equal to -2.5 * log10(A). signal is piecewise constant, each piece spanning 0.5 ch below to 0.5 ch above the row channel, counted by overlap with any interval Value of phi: -2.11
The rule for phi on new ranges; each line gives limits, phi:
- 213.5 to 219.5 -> -2.39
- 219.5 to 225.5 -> -2.35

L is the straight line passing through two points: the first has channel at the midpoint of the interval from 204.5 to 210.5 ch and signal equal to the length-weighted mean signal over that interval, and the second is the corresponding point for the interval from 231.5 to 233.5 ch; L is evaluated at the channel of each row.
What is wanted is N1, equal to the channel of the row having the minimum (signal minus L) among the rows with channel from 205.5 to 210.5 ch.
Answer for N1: 206.0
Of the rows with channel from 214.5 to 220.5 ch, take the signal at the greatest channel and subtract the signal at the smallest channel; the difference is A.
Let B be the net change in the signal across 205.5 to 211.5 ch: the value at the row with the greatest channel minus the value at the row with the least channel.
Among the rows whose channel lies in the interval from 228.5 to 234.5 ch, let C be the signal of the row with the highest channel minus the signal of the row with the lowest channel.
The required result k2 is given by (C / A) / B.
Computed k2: -36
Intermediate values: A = -0.26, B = -0.080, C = -0.7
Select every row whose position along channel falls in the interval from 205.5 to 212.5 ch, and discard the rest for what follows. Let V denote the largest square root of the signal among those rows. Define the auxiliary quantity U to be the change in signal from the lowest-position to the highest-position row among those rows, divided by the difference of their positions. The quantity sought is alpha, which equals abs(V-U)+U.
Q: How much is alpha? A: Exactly 3.04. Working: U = -0.03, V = 3.04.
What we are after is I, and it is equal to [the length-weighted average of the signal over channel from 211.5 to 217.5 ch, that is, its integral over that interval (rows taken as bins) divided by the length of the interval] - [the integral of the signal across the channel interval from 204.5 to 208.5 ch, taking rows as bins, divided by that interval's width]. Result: -0.2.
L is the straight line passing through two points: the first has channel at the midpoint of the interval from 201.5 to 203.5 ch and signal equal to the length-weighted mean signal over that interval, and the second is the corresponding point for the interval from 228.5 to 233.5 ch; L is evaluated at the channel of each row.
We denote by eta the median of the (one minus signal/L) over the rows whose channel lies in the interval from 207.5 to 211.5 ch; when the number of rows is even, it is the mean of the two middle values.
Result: -0.03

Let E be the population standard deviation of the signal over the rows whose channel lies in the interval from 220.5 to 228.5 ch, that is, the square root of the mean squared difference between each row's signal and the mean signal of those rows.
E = 0.27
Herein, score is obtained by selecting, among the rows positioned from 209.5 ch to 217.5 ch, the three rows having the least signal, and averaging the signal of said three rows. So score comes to 8.9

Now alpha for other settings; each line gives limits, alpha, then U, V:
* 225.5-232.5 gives 2.89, -0.14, 2.89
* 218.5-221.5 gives 3.01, -0.07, 3.01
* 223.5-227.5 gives 2.93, -0.11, 2.93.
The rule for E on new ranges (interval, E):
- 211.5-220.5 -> 0.09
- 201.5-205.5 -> 0.06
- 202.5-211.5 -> 0.07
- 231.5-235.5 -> 0.17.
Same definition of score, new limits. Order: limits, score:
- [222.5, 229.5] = 8.1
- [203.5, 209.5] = 9.2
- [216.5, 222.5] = 8.8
